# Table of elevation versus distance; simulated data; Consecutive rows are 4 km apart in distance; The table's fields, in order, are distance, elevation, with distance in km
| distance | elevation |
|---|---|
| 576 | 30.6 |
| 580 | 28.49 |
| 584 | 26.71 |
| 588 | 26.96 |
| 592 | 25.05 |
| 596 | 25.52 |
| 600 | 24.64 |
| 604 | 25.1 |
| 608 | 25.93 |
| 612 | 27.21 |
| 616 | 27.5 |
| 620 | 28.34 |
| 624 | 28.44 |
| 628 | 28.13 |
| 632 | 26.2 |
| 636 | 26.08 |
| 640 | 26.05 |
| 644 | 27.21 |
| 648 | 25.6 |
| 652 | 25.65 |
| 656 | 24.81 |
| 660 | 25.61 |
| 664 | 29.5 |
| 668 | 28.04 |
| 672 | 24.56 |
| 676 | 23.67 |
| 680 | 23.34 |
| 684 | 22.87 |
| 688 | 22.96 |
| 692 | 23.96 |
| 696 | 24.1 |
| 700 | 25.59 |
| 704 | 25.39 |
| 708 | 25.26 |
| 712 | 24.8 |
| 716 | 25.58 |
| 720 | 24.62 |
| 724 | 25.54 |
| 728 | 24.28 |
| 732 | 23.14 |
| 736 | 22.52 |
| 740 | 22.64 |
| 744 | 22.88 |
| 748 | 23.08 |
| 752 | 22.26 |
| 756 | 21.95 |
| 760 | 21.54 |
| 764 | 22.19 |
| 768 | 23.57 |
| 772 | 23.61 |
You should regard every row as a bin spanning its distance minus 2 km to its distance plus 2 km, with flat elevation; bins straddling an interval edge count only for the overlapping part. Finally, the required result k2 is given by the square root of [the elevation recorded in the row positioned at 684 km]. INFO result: 4.78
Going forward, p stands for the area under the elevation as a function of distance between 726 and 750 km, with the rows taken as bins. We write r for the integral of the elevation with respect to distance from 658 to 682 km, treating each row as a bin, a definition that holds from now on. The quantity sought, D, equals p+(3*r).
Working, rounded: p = 554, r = 619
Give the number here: 2411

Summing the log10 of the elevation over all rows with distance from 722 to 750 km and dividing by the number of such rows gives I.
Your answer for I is 1.37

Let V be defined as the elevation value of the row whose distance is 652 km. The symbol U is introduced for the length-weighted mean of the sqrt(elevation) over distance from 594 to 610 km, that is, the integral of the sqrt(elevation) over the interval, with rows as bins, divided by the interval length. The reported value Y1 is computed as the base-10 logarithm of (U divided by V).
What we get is -0.71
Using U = 5.03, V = 25.65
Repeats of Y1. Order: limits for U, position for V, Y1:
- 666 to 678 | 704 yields -0.70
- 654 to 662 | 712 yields -0.69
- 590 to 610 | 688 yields -0.66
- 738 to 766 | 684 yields -0.68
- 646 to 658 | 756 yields -0.64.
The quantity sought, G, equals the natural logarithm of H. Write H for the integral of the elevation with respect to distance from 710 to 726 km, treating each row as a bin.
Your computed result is 6.00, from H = 402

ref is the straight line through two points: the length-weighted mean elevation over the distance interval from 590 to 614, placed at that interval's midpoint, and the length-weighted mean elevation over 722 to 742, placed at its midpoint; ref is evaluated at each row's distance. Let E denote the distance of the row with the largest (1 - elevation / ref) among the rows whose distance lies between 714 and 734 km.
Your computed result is 732 km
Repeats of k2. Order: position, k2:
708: 5.03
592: 5.00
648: 5.06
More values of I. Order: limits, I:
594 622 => 1.42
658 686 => 1.40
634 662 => 1.41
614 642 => 1.44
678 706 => 1.38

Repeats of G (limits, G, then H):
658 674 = 6.07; 431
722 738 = 5.95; 382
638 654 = 6.04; 418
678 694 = 5.92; 373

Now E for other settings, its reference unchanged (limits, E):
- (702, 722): 720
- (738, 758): 756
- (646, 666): 656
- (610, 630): 612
